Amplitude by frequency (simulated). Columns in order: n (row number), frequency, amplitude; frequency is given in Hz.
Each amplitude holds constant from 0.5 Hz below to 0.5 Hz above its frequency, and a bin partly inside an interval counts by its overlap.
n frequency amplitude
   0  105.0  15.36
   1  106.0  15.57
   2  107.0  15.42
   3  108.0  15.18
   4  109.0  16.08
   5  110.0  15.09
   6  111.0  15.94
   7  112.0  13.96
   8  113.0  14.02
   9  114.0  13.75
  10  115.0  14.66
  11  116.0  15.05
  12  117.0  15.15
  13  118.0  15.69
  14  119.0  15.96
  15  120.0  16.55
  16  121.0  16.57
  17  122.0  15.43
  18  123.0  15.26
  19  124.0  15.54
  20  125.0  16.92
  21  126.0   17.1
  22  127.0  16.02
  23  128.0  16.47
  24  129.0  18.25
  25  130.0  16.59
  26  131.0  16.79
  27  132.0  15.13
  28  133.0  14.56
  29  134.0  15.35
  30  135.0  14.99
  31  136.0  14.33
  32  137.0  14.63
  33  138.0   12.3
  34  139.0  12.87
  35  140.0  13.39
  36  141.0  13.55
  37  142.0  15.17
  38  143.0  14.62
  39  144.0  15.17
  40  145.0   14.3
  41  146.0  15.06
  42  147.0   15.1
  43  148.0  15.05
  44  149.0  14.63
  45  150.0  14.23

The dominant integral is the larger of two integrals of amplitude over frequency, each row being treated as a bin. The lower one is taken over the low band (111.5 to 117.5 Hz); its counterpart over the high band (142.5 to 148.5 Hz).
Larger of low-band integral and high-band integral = 89.3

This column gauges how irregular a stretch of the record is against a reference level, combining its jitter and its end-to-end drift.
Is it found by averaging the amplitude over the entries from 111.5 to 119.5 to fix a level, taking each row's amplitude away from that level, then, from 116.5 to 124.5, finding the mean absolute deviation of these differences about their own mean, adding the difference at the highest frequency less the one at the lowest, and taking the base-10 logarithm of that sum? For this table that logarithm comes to -1.27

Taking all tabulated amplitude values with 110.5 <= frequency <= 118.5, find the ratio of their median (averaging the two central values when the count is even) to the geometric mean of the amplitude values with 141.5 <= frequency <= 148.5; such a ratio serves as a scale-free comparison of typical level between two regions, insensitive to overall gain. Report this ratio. 1.00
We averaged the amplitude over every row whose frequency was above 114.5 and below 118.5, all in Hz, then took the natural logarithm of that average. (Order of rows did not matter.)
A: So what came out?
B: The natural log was 2.72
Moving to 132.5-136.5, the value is 2.70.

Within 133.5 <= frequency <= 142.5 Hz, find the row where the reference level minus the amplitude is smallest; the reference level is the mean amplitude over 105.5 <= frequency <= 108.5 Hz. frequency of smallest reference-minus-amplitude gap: 134.0 Hz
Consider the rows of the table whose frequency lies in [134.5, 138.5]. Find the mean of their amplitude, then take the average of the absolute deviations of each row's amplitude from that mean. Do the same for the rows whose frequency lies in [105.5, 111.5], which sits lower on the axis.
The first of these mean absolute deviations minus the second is 0.56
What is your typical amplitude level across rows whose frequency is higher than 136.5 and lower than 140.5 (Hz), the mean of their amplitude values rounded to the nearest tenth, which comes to 13.3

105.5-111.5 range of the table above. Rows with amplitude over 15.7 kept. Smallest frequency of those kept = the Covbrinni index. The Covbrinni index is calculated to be 109.0 Hz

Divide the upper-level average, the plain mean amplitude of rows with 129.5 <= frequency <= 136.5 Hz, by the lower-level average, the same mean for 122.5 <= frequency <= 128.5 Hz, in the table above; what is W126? 0.95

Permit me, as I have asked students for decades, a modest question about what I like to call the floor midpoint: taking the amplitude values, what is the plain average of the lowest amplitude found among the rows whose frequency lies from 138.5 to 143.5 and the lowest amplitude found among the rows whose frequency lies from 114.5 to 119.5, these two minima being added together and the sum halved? 13.8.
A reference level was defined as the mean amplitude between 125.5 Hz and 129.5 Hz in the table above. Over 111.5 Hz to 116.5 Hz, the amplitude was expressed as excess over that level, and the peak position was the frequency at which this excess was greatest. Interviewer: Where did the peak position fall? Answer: 116.0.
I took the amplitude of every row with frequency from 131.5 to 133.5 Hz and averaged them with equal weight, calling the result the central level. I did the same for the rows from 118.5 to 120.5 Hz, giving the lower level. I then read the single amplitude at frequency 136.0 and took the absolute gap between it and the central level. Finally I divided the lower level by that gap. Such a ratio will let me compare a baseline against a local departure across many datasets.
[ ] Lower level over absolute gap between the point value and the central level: 32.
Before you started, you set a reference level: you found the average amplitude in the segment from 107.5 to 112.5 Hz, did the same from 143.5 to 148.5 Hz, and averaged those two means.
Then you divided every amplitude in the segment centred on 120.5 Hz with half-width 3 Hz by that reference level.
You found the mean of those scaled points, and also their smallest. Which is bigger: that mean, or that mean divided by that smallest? 1.05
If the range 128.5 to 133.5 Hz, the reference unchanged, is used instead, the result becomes 1.12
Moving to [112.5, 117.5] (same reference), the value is 1.06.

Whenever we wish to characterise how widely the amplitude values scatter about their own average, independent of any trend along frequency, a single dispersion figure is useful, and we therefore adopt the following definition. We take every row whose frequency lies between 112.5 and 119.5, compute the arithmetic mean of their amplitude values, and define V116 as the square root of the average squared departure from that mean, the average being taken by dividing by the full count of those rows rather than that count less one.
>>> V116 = 0.75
